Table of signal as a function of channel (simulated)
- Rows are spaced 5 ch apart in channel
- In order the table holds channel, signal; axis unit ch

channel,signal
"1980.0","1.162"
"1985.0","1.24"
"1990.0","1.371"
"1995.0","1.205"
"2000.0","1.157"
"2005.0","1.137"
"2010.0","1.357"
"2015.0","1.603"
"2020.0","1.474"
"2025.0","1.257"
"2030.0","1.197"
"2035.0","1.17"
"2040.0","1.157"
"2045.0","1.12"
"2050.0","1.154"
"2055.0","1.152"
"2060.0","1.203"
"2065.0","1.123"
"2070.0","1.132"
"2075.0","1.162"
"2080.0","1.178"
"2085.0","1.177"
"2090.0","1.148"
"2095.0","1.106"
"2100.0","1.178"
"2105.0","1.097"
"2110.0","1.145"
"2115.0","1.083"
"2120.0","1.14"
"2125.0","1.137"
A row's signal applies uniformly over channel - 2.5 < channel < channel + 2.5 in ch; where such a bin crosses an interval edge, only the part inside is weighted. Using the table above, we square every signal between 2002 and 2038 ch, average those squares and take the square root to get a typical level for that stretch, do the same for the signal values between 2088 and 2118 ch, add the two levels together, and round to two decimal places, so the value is 2.45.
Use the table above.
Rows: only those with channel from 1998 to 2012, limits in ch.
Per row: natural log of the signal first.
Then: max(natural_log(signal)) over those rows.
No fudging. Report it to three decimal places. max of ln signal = 0.305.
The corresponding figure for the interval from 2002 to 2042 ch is 0.472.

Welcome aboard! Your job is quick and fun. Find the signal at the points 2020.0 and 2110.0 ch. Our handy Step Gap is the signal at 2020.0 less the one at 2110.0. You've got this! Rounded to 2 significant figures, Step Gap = 0.33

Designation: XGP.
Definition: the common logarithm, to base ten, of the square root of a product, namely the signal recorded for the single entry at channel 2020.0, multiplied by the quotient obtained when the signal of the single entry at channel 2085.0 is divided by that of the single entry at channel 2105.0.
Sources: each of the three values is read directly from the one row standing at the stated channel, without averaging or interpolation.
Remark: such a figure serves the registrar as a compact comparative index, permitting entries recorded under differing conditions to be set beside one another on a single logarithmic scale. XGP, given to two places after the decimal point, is 0.10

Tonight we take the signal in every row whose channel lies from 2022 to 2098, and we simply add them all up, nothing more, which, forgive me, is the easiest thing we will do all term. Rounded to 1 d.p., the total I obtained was 17.4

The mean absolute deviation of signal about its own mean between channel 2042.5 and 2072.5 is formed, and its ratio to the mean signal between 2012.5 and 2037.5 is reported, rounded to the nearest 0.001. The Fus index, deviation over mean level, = 0.017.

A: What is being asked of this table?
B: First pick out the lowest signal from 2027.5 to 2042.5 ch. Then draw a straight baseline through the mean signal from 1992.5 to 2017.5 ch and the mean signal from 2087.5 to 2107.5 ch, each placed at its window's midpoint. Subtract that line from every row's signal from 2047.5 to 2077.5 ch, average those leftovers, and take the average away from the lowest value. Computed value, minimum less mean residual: 1.20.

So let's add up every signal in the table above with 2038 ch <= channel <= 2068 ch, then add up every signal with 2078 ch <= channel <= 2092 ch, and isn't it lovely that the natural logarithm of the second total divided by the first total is -0.7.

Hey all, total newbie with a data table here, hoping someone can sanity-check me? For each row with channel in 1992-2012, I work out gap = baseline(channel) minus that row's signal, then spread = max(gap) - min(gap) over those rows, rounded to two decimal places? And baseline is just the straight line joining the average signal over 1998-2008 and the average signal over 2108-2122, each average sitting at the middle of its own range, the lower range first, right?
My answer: 0.22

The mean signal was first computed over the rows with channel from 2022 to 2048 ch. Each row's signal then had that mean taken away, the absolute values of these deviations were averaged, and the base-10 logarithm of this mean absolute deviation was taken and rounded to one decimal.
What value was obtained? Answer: -1.4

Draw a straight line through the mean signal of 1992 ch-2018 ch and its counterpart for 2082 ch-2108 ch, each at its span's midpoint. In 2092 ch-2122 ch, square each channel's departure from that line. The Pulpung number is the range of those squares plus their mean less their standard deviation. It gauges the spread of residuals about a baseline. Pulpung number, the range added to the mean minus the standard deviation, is 0.002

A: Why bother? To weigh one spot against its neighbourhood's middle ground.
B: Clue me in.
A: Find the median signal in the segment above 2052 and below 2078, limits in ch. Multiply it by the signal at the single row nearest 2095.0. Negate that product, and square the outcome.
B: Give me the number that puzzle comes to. 1.6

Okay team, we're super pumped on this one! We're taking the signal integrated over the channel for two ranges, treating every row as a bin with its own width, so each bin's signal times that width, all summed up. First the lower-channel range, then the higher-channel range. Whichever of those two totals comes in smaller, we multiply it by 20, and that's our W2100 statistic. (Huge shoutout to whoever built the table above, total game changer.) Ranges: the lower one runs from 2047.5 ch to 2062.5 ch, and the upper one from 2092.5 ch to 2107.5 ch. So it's 338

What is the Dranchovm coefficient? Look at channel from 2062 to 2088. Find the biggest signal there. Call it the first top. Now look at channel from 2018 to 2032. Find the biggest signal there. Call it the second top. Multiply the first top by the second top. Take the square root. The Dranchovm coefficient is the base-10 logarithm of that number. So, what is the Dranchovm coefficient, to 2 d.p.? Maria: 0.12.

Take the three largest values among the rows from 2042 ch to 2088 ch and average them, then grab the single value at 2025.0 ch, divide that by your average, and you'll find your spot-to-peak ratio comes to 1.06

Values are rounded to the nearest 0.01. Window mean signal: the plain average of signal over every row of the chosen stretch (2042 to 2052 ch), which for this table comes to 1.14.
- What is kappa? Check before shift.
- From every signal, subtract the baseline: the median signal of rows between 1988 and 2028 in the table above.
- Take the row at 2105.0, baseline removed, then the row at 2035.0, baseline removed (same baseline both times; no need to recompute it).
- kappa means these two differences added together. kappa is -0.35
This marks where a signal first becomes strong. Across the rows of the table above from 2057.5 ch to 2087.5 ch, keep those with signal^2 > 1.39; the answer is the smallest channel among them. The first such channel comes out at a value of 2060.0 ch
